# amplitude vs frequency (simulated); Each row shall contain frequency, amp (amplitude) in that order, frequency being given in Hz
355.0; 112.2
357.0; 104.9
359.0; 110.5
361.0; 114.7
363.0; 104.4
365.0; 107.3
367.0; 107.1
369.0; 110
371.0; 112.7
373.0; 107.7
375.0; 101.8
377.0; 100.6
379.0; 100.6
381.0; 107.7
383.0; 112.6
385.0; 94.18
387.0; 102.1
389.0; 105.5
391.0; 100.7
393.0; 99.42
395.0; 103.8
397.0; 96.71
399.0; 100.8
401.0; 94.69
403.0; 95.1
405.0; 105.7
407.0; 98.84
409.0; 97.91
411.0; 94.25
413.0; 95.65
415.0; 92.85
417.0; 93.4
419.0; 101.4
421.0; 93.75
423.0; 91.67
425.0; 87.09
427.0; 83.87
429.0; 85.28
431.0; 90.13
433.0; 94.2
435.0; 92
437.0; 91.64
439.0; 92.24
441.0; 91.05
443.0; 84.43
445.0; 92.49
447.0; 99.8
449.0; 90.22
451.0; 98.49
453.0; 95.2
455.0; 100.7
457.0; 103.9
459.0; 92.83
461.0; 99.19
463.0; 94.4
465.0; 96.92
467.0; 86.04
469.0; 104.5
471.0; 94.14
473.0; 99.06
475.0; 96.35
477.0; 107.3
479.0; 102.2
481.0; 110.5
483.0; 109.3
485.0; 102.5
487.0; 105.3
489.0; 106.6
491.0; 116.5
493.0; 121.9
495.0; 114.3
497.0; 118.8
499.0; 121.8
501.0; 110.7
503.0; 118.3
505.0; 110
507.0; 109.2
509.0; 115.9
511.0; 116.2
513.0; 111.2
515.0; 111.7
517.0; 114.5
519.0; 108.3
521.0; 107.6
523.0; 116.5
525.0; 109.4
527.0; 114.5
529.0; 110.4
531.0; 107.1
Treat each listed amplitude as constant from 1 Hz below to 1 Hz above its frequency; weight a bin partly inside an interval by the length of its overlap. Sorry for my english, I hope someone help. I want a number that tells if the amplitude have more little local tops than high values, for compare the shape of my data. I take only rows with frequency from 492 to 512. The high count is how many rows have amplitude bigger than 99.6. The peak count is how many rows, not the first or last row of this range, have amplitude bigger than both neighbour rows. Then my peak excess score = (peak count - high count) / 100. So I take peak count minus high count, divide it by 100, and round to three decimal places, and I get -0.080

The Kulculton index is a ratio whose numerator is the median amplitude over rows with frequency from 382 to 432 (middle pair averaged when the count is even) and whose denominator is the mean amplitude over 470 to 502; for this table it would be 0.88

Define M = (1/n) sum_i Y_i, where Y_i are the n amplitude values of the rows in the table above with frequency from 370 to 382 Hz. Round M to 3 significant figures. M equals 105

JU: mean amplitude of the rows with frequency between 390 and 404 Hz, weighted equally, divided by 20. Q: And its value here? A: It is 4.9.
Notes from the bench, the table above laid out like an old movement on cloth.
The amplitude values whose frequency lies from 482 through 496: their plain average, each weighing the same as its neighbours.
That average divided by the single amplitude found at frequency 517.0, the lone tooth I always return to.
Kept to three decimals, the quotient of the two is 0.969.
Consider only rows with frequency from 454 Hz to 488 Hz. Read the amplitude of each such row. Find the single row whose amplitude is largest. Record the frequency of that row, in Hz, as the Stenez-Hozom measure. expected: 481.0 Hz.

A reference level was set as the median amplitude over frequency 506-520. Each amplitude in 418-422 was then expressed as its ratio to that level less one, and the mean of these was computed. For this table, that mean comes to -0.13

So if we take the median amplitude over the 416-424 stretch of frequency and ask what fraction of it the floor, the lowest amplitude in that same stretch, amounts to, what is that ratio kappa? 0.980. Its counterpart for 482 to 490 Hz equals 0.967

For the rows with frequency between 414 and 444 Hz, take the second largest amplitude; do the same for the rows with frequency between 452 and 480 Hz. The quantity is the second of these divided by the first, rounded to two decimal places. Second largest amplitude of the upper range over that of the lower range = 1.11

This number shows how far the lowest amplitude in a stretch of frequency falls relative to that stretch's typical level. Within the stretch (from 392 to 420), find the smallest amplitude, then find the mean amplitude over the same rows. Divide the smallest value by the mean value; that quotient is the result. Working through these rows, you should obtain 0.95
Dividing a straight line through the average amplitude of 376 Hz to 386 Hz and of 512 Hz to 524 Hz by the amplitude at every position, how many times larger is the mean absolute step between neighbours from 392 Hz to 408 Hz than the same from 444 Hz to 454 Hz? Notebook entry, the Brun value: 0.70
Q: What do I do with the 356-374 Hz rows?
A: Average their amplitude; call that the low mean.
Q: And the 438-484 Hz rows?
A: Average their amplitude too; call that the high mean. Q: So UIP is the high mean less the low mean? -11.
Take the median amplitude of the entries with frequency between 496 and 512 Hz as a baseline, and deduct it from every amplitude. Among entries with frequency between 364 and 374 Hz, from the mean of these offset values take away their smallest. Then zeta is 1.9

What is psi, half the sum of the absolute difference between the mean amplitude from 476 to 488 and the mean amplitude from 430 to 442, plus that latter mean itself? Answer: 53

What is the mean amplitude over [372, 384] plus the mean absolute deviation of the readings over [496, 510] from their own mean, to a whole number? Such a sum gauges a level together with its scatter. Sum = 109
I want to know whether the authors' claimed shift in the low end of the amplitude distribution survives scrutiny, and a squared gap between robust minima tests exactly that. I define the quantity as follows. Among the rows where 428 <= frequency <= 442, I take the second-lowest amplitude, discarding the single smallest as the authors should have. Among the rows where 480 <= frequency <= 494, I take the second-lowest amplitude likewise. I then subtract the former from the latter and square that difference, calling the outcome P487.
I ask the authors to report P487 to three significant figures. 230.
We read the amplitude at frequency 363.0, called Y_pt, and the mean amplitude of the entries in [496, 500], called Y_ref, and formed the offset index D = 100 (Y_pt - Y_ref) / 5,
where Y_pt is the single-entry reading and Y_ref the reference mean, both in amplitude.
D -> -318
